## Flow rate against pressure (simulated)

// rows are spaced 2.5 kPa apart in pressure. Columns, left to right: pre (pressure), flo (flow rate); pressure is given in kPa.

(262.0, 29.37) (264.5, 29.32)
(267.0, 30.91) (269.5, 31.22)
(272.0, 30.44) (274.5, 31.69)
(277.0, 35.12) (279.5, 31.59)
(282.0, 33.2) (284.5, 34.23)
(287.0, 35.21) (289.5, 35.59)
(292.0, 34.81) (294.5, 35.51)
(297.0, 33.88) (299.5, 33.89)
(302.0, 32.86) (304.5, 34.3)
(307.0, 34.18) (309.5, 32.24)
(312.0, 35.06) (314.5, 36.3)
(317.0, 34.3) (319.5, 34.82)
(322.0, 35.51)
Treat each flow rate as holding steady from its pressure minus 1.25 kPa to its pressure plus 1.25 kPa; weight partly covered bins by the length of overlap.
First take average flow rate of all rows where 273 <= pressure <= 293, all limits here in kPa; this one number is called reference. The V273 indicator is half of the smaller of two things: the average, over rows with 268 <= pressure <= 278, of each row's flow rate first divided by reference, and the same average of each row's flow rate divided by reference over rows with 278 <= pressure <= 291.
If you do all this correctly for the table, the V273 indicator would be 0.473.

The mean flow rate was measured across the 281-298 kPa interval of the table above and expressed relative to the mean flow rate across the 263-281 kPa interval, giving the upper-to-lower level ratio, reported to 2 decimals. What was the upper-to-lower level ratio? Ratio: 1.10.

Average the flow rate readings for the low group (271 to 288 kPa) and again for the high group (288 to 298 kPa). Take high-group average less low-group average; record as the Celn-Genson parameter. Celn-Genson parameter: 1.9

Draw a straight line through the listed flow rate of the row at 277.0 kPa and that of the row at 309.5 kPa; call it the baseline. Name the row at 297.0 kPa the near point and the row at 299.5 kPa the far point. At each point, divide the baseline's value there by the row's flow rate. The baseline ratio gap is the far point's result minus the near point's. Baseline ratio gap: -0.01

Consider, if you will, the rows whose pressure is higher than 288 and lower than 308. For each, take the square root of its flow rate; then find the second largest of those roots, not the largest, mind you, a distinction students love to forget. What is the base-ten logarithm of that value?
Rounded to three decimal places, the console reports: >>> 0.775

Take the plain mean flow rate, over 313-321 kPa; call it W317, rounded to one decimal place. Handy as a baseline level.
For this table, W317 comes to 35.1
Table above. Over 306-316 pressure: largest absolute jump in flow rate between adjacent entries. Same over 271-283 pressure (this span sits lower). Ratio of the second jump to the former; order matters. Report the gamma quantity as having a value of 1.3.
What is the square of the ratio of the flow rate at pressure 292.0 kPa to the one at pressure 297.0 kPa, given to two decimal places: 1.06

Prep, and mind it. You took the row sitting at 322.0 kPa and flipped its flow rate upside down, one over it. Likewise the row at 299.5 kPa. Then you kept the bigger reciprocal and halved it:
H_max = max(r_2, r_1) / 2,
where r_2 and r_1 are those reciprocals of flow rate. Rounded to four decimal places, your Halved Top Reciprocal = 0.0148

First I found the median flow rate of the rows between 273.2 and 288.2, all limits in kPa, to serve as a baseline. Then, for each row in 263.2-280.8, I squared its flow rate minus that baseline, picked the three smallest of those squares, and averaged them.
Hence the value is 3.5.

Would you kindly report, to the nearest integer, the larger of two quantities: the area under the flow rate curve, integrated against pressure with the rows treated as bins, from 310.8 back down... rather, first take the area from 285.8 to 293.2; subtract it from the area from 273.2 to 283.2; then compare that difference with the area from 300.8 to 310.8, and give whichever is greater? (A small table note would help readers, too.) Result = 334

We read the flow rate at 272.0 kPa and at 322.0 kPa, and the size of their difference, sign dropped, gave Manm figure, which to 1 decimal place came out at 5.1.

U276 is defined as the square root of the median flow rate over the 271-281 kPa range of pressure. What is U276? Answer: 5.62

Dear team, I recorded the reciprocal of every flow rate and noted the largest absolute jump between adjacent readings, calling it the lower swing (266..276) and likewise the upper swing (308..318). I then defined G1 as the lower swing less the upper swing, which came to -0.001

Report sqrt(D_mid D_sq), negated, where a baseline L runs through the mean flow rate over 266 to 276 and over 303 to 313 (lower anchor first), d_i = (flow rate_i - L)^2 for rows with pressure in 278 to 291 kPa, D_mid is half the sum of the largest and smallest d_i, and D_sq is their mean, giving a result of -5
